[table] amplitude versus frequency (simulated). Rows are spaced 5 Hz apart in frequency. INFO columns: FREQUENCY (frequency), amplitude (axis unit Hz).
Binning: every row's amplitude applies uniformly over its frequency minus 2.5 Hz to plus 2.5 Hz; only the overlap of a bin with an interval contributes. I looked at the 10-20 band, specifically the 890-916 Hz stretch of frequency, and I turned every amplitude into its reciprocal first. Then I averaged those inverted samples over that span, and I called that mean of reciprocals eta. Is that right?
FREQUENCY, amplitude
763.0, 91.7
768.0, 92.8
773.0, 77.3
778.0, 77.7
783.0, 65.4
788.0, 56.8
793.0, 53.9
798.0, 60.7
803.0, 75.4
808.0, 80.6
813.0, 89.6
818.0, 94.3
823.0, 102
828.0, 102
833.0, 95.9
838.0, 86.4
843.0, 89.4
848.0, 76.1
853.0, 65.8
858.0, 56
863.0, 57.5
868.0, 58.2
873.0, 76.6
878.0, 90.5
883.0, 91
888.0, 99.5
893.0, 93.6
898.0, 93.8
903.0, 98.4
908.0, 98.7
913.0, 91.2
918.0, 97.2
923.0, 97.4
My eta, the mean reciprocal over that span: 0.0105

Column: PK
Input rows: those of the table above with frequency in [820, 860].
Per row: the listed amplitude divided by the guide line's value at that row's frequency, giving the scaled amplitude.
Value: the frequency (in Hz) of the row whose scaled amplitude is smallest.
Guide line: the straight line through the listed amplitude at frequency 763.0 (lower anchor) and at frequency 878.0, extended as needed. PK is 858.0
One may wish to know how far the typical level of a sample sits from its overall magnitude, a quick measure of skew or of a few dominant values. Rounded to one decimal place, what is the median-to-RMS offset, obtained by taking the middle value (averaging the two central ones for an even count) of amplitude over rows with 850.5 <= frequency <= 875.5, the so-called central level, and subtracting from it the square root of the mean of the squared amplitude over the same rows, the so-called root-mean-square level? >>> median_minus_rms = -5.1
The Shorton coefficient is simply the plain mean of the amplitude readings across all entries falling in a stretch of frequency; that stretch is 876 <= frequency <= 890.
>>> 94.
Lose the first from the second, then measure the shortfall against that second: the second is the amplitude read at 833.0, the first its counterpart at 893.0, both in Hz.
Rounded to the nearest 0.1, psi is 0.0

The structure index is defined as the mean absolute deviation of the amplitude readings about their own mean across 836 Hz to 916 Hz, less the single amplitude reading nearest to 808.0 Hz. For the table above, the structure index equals -67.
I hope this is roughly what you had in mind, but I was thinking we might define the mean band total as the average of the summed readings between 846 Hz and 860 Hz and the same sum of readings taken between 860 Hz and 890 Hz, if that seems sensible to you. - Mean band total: 336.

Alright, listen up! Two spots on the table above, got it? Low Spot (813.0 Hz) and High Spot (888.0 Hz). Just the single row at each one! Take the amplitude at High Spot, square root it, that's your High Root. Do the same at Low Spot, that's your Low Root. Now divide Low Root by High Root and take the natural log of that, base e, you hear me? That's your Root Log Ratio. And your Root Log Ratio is -0.05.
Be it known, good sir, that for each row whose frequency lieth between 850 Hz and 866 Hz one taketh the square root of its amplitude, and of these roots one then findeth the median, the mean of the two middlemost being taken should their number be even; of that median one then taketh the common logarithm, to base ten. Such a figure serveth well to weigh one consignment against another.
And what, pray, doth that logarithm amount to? 0.88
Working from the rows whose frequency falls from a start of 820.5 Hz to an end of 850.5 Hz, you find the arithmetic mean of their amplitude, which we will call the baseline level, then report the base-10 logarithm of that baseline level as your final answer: 1.964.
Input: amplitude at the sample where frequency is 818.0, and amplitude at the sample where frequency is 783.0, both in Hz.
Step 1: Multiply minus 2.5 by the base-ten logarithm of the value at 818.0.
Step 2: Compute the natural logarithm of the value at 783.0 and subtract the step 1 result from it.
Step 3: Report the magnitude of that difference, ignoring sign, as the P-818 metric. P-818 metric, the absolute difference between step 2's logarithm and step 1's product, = 9.12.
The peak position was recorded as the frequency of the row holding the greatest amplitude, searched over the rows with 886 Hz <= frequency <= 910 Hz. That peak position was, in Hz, 888.0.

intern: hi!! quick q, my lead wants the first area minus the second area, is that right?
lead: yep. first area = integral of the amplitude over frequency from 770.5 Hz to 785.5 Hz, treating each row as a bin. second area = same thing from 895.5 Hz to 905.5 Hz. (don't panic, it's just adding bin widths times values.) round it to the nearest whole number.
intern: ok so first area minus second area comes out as 141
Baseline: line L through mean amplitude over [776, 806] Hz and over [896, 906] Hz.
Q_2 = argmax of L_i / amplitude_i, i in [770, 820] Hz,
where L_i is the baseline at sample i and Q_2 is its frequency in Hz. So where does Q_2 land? 793.0 Hz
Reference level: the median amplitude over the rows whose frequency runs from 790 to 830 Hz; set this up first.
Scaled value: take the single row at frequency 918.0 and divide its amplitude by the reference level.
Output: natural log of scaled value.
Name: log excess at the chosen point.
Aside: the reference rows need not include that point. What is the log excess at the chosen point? 0.13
